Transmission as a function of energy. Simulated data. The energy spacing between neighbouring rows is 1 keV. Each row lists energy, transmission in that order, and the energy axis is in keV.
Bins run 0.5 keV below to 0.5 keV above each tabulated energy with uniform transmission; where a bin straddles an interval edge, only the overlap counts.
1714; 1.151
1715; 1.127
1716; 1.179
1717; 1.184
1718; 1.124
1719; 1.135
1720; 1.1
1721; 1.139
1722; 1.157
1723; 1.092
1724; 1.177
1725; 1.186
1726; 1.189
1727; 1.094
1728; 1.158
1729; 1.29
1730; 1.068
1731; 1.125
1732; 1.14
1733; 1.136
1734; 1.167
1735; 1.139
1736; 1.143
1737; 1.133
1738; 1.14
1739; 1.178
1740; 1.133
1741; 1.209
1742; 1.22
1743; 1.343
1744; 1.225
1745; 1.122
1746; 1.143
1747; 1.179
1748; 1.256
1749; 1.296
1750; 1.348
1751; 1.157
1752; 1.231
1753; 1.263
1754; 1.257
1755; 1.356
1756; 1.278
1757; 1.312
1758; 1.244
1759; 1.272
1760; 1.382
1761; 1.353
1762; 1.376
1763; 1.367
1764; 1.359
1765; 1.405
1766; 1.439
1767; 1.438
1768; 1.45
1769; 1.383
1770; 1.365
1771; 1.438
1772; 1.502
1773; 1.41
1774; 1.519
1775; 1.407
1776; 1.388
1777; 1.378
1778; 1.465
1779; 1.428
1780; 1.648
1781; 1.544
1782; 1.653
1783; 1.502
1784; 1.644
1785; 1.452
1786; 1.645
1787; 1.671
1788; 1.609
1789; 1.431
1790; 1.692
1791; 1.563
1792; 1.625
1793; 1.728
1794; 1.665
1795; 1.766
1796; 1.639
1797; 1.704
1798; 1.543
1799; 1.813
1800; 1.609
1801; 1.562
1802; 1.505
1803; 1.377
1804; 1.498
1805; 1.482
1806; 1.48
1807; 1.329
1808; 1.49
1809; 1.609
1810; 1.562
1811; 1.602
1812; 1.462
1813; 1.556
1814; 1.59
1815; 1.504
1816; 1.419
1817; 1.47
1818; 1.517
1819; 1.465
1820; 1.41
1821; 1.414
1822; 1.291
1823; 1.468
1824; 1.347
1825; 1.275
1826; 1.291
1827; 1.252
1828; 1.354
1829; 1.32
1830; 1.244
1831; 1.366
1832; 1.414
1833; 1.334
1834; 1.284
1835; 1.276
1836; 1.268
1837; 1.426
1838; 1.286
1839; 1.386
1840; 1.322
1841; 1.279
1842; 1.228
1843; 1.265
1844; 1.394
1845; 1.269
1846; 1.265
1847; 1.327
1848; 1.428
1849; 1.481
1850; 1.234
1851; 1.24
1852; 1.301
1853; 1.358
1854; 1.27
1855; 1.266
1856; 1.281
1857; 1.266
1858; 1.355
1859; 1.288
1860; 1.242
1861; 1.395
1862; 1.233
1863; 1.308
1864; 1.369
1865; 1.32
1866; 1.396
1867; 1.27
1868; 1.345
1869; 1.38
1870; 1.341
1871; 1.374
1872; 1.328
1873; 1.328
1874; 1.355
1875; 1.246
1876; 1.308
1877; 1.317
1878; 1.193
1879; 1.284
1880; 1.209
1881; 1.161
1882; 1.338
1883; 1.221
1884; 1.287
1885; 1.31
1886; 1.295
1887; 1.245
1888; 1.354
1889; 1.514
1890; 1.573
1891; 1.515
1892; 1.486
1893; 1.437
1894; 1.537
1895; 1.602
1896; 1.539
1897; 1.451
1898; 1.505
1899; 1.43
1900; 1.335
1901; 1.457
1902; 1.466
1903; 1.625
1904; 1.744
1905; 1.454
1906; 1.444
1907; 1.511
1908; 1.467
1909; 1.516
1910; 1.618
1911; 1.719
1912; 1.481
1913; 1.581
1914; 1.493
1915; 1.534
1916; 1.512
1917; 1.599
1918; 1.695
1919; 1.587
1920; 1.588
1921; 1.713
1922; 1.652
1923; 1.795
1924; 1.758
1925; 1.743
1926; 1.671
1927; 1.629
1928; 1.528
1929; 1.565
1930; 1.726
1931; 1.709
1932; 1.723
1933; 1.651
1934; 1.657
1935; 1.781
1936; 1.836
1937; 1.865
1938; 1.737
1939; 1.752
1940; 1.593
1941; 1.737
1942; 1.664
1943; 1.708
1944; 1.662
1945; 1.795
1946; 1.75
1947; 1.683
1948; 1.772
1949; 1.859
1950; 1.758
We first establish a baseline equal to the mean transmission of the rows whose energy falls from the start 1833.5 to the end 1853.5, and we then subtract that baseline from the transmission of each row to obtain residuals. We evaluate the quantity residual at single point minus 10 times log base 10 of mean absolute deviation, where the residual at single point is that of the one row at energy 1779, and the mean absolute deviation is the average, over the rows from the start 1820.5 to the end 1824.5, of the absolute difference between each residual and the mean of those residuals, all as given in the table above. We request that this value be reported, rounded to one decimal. 12.3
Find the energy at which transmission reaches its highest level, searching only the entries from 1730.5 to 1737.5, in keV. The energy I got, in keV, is 1734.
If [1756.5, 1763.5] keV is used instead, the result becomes 1760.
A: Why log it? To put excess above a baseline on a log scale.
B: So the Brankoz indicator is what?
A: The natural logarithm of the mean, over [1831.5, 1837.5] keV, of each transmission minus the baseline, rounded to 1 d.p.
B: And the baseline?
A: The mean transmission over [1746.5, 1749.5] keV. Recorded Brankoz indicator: -2.4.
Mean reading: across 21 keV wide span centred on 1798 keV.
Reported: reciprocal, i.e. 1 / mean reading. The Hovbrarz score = 0.63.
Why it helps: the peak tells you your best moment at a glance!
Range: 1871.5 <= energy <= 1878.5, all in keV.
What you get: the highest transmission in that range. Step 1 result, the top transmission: 1.355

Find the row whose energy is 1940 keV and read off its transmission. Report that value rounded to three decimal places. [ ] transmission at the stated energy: 1.593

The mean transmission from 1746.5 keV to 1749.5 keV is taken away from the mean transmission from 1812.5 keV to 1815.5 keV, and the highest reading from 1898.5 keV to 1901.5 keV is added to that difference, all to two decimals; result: 1.76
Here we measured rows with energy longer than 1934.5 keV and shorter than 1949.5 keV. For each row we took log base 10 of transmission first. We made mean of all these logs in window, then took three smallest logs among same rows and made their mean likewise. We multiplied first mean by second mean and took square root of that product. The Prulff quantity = 0.23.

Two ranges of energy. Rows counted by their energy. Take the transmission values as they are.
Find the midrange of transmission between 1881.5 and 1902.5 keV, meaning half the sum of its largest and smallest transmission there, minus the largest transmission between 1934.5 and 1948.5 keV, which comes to -0.45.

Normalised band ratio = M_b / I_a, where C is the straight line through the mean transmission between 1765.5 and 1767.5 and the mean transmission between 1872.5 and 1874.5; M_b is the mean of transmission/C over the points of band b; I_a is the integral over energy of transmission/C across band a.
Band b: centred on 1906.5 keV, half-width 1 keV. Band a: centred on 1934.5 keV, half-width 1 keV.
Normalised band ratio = 0.42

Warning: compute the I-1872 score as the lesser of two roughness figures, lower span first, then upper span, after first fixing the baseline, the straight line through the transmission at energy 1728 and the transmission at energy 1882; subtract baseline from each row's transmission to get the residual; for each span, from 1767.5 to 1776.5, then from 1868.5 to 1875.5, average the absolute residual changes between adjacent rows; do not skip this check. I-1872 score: 0.043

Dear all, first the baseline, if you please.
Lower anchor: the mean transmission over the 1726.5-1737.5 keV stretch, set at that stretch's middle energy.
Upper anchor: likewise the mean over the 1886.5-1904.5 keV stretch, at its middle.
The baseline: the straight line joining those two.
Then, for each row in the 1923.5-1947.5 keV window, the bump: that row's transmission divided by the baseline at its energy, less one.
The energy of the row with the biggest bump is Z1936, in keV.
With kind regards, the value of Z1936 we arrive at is 1937 keV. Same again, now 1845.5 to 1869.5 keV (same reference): 1849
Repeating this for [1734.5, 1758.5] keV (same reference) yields 1743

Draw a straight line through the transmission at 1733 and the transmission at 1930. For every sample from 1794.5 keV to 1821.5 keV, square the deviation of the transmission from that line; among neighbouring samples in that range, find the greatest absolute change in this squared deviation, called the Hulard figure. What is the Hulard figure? 0.18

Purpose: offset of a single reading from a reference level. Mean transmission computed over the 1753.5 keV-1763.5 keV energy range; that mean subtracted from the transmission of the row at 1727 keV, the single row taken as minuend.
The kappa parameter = -0.23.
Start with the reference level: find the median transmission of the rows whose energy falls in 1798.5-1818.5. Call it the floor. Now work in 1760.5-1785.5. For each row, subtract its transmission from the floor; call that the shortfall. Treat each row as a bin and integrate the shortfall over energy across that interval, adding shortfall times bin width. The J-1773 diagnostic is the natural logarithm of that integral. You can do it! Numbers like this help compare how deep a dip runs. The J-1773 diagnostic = 0.26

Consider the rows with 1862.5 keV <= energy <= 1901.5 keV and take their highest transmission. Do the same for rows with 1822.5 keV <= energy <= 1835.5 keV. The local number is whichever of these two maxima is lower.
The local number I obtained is 1.47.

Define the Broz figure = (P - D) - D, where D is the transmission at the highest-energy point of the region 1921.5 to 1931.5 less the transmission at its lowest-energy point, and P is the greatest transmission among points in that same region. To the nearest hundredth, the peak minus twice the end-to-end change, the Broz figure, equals 1.68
